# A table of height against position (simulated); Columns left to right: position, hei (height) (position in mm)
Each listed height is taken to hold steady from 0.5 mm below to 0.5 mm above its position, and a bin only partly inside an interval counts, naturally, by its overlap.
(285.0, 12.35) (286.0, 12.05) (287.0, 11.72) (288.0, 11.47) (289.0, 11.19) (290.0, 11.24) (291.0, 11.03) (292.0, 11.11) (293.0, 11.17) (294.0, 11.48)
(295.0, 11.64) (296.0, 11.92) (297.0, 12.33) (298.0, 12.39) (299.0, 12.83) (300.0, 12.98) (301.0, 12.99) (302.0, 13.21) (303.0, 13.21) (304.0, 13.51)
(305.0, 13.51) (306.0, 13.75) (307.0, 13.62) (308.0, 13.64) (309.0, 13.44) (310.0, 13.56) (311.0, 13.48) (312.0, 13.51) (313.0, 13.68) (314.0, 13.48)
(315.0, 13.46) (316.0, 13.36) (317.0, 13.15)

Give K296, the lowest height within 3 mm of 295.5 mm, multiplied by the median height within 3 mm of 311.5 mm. 151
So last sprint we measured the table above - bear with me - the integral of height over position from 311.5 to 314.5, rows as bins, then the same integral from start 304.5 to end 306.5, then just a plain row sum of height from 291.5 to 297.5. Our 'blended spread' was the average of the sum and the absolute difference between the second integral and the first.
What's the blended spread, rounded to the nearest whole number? 42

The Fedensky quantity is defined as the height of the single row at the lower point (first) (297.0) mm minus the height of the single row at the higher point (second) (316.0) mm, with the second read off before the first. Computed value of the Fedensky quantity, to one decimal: -1.0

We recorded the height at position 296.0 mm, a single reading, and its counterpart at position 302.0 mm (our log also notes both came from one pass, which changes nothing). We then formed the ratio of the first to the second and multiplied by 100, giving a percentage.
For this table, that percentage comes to 90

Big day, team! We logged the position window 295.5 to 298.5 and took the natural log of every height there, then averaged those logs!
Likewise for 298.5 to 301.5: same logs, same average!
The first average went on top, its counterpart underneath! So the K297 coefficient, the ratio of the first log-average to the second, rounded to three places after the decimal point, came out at 0.978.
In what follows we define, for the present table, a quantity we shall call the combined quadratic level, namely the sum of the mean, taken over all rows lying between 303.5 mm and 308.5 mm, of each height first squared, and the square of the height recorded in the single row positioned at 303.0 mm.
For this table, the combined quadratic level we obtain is 360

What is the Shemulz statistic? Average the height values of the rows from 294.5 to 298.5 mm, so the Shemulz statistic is 12.1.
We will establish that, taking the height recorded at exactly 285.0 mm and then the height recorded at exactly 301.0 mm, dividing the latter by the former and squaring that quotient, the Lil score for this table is 1.11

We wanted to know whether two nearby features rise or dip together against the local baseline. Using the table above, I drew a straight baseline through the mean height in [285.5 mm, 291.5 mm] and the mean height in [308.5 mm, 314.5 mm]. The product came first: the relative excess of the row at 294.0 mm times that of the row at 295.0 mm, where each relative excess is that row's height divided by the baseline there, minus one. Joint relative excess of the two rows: 0.0013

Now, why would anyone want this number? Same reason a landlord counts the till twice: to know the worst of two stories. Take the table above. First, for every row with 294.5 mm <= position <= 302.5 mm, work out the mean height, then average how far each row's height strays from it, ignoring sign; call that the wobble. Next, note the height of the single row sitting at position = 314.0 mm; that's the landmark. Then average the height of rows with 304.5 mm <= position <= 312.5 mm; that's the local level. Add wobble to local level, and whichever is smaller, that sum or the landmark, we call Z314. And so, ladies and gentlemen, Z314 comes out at 13.5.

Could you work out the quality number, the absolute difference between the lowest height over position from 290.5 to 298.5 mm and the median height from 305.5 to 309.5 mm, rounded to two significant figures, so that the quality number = 2.6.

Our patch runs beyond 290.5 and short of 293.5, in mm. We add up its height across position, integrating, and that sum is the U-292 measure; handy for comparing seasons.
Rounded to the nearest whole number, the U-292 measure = 33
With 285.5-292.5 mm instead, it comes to 80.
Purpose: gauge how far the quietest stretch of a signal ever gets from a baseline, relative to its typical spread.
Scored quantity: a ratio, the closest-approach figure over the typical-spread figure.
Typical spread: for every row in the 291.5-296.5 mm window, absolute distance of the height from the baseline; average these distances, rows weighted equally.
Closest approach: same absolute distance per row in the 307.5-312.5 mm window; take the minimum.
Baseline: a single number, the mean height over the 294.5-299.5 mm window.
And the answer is 1.6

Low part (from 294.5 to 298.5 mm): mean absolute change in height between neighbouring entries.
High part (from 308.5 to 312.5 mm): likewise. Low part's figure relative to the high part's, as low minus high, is 0.17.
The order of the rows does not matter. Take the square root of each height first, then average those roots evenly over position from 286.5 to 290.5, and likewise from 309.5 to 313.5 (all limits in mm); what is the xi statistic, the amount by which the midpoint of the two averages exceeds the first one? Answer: 0.15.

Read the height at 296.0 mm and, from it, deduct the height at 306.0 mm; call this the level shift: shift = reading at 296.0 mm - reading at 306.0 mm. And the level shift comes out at -1.8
